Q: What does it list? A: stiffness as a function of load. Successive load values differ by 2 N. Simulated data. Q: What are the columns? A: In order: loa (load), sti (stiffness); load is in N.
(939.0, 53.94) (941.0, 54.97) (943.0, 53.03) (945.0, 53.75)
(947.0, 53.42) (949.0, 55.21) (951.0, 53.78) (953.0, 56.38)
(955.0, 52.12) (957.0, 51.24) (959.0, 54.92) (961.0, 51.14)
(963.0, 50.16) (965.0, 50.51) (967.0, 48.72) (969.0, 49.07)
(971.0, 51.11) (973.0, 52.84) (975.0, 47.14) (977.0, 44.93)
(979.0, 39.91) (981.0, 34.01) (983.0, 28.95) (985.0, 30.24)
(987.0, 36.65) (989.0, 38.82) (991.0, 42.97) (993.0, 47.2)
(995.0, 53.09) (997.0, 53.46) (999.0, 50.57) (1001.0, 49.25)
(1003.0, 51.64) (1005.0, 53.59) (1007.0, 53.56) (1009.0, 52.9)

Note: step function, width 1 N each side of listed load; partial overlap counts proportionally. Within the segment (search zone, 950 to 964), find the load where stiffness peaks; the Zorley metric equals 953.0 N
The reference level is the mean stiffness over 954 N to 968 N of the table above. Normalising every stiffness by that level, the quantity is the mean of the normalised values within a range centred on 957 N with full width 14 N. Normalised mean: 1.03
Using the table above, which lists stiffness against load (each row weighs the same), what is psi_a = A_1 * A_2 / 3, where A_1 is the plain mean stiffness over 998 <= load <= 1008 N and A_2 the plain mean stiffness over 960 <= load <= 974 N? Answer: 871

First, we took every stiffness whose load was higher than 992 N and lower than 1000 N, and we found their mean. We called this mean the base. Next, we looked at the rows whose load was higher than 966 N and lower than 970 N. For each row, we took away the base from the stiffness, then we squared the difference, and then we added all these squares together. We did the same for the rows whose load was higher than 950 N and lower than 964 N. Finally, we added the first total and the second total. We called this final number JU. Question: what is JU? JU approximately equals 62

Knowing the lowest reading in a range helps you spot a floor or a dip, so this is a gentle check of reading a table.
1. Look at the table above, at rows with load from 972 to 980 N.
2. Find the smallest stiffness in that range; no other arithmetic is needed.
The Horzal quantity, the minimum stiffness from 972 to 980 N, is 39.91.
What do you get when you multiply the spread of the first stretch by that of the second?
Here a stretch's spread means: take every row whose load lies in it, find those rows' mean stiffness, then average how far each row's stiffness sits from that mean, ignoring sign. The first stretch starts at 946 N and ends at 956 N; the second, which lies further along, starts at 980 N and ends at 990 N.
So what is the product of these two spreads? 4.3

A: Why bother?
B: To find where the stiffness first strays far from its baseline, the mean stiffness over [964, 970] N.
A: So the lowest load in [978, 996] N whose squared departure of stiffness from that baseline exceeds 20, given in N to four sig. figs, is 979.0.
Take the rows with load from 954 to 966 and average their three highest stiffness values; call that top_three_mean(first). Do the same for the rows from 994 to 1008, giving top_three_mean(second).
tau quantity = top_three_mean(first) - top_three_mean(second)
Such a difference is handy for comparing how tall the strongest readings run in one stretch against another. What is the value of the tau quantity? -1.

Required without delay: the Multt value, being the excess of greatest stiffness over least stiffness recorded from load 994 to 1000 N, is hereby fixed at 2.9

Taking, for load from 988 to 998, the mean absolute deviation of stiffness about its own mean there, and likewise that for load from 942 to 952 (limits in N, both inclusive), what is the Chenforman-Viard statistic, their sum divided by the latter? 10.1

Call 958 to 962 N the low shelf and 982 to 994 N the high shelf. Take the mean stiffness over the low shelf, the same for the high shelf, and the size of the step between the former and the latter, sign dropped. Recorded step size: 16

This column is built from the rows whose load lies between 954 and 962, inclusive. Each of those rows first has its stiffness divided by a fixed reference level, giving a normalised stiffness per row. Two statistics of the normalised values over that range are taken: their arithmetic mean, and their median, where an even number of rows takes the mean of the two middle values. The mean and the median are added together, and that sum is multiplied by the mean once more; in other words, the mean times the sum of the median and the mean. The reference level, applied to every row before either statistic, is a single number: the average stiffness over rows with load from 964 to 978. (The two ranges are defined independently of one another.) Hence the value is 2.3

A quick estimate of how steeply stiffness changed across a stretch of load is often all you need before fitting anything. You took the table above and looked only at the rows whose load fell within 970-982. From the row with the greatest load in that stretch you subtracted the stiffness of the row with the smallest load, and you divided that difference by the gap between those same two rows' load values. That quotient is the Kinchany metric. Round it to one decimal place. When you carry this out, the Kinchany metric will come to -1.7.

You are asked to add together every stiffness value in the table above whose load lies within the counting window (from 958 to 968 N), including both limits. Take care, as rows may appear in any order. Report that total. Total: 255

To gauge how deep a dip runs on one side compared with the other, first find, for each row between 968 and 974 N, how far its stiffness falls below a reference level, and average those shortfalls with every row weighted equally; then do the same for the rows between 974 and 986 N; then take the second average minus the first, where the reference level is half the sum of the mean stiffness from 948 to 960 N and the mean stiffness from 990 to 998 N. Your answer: 13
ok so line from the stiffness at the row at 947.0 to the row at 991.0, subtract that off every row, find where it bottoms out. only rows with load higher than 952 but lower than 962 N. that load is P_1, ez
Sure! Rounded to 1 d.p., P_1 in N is 957.0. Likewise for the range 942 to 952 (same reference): 943.0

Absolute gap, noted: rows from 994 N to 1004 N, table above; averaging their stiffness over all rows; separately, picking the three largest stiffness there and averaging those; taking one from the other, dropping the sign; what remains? 1.1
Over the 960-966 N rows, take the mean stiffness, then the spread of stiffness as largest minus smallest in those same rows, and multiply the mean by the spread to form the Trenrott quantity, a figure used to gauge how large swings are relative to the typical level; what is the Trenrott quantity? 50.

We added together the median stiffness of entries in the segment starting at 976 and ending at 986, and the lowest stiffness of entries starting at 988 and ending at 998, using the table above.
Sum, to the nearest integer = 73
